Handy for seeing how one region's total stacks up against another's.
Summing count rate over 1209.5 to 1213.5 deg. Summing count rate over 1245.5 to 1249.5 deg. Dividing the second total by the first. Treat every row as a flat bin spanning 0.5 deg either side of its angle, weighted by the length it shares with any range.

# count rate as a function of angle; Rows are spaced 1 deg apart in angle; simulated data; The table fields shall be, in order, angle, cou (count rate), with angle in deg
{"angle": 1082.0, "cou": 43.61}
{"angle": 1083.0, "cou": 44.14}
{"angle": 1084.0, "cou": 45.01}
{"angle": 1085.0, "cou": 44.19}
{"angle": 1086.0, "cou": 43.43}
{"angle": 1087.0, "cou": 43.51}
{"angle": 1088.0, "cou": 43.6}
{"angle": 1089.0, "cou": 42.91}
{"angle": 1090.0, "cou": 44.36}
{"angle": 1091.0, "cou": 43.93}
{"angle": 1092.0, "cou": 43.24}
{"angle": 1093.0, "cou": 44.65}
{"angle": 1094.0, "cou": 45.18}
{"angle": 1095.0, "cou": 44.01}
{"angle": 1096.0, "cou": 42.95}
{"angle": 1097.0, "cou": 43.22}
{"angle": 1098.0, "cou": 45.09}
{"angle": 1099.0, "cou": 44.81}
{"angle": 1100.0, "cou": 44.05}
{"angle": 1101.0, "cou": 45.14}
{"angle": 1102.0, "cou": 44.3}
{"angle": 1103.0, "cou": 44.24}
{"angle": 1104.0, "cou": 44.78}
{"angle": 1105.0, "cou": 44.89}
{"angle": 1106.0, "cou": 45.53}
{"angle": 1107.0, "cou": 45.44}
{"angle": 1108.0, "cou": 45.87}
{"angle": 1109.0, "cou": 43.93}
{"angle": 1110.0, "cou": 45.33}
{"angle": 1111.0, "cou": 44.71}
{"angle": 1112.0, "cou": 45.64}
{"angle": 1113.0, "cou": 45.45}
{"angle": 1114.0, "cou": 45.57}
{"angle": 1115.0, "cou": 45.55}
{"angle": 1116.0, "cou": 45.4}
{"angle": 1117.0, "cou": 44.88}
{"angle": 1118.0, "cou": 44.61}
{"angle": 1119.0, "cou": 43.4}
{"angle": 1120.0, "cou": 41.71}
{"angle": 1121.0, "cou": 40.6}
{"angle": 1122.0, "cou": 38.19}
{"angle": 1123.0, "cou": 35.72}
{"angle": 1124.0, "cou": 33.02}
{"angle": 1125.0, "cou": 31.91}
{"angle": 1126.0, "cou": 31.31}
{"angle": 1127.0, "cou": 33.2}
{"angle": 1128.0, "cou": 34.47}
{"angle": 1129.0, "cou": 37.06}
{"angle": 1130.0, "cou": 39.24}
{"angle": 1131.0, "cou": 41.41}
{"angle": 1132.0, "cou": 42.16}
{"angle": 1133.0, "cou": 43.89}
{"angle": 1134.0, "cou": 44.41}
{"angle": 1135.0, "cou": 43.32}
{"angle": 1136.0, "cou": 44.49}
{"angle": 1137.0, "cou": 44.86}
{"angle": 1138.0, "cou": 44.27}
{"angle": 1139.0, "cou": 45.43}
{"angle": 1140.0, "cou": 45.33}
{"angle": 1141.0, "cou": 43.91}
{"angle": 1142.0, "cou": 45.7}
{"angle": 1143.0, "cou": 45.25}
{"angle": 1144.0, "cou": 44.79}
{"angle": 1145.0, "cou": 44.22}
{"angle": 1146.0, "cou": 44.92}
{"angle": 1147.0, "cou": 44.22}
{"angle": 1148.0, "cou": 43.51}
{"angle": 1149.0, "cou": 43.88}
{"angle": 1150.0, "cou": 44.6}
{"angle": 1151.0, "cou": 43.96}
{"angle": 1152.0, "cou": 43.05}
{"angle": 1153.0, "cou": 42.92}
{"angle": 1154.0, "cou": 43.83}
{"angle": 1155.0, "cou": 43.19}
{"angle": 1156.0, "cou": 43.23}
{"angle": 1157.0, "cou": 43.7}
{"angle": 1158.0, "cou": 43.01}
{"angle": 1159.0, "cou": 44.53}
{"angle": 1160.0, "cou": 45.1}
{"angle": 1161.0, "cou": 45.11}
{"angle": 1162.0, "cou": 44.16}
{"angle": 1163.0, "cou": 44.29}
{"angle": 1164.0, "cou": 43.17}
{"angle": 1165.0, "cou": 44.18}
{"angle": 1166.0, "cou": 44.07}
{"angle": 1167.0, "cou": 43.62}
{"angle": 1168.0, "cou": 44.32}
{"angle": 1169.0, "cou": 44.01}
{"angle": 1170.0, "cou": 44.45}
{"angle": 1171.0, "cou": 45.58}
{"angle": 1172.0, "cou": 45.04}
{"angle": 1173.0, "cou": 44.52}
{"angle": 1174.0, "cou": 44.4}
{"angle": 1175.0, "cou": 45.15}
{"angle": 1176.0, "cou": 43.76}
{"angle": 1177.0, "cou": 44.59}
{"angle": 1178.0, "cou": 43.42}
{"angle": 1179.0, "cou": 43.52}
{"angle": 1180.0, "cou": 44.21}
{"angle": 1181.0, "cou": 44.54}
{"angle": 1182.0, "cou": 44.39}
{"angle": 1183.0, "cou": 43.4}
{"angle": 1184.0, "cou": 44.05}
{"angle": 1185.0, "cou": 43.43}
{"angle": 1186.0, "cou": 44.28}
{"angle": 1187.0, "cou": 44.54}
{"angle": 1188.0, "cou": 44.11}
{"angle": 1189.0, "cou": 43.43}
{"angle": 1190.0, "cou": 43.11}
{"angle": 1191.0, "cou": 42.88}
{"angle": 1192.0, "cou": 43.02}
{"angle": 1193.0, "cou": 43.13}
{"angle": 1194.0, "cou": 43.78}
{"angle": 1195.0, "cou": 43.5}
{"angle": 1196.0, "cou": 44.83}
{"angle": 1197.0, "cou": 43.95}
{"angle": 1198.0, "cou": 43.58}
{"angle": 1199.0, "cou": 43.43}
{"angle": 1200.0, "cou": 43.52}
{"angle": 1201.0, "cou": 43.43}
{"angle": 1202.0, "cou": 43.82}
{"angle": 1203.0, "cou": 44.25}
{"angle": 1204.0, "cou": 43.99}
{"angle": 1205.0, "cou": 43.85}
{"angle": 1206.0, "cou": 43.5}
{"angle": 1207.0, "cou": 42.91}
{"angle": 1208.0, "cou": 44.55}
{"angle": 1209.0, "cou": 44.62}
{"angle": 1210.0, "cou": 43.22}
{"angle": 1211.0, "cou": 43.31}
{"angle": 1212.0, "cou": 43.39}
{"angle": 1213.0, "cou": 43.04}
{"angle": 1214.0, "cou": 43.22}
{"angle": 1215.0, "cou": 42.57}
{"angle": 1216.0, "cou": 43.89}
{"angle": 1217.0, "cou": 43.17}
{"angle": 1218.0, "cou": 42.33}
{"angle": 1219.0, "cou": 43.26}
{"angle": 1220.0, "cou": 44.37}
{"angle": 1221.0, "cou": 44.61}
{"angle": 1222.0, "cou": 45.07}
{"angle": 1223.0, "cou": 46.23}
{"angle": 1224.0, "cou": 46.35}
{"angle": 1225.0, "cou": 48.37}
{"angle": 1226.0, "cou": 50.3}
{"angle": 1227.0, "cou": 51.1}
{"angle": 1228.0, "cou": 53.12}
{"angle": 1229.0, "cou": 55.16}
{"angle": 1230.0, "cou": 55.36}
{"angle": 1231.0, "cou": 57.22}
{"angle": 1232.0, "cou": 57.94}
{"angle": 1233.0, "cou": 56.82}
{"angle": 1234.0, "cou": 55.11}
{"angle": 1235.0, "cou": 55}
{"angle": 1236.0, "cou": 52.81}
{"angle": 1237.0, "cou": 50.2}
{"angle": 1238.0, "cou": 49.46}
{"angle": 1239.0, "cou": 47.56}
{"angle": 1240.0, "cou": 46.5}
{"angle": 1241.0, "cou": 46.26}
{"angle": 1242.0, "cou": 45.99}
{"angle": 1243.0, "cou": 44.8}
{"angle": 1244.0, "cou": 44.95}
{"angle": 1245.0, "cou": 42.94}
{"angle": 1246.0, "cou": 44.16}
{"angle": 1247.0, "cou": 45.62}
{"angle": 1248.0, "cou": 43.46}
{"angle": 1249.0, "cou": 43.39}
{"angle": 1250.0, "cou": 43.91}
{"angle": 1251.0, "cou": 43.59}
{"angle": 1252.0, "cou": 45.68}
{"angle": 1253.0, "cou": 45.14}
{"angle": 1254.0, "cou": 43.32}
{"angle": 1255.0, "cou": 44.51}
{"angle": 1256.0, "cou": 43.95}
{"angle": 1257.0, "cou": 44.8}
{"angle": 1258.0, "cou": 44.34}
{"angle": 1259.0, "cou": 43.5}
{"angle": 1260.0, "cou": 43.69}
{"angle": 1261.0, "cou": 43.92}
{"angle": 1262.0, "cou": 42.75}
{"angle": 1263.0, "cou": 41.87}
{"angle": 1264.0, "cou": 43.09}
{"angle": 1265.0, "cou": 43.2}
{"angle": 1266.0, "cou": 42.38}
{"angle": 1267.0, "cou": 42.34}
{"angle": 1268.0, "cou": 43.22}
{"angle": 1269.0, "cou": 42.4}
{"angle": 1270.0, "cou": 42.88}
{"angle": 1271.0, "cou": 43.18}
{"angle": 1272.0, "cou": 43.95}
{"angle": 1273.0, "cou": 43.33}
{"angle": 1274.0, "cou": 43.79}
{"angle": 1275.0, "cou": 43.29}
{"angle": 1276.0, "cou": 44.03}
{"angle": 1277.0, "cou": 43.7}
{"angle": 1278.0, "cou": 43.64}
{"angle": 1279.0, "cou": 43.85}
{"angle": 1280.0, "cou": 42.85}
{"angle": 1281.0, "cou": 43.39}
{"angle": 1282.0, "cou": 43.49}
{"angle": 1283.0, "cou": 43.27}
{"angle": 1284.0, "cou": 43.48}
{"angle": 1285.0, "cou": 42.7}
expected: 1.02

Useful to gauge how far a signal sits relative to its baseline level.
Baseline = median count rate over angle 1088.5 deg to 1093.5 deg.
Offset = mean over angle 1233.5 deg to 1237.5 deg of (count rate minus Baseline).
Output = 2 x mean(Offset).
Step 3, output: 18.7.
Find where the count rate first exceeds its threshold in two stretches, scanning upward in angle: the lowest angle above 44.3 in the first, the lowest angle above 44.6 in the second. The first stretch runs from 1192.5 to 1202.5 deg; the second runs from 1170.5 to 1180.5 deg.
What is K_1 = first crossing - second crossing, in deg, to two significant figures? 25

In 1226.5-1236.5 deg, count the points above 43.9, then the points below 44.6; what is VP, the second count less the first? -10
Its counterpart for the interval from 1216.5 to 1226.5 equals -3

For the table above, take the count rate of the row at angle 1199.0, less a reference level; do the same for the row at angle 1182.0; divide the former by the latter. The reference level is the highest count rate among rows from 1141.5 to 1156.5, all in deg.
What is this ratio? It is 1.7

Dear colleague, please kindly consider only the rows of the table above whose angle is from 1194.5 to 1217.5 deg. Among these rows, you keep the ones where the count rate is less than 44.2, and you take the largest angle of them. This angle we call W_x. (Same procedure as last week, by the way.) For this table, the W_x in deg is 1217.0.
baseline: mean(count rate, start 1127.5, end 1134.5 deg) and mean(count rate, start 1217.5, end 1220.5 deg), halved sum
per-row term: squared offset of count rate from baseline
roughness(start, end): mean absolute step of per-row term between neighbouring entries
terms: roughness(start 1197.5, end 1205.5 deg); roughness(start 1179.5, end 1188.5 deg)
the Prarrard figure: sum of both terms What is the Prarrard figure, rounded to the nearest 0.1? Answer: 3.1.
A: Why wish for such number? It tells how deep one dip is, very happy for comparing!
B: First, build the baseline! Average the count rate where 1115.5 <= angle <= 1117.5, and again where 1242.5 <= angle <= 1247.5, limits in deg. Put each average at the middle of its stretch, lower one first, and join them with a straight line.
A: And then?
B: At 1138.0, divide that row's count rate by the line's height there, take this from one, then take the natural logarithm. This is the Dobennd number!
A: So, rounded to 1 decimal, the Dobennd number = -4.1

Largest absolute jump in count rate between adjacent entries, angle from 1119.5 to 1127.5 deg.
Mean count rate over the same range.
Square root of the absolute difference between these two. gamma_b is 5.7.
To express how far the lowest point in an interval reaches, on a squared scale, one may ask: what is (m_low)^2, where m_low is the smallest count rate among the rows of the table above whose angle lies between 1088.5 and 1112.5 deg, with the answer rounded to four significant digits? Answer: 1841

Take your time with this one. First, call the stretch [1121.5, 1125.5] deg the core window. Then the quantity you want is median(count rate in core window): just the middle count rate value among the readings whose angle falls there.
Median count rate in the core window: 34.4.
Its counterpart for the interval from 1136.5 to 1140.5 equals 45.1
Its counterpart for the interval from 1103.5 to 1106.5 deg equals 44.9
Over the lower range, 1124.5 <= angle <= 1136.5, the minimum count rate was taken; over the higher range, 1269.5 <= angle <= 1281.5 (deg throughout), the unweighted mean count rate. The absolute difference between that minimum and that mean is 12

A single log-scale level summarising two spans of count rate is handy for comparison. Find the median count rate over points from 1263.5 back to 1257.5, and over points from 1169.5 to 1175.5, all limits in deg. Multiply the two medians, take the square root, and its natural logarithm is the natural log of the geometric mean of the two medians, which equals 3.79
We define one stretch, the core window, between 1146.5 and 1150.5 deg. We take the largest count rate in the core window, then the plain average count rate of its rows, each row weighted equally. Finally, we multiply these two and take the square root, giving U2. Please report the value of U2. 44.3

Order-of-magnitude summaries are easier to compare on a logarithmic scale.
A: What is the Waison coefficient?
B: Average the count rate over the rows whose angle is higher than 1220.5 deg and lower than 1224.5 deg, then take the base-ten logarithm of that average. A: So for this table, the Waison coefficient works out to 1.66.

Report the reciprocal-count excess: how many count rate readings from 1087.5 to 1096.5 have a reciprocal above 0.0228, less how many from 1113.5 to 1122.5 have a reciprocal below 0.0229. -1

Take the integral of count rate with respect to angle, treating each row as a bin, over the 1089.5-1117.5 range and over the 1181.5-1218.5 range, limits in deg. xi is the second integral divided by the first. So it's 1.3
